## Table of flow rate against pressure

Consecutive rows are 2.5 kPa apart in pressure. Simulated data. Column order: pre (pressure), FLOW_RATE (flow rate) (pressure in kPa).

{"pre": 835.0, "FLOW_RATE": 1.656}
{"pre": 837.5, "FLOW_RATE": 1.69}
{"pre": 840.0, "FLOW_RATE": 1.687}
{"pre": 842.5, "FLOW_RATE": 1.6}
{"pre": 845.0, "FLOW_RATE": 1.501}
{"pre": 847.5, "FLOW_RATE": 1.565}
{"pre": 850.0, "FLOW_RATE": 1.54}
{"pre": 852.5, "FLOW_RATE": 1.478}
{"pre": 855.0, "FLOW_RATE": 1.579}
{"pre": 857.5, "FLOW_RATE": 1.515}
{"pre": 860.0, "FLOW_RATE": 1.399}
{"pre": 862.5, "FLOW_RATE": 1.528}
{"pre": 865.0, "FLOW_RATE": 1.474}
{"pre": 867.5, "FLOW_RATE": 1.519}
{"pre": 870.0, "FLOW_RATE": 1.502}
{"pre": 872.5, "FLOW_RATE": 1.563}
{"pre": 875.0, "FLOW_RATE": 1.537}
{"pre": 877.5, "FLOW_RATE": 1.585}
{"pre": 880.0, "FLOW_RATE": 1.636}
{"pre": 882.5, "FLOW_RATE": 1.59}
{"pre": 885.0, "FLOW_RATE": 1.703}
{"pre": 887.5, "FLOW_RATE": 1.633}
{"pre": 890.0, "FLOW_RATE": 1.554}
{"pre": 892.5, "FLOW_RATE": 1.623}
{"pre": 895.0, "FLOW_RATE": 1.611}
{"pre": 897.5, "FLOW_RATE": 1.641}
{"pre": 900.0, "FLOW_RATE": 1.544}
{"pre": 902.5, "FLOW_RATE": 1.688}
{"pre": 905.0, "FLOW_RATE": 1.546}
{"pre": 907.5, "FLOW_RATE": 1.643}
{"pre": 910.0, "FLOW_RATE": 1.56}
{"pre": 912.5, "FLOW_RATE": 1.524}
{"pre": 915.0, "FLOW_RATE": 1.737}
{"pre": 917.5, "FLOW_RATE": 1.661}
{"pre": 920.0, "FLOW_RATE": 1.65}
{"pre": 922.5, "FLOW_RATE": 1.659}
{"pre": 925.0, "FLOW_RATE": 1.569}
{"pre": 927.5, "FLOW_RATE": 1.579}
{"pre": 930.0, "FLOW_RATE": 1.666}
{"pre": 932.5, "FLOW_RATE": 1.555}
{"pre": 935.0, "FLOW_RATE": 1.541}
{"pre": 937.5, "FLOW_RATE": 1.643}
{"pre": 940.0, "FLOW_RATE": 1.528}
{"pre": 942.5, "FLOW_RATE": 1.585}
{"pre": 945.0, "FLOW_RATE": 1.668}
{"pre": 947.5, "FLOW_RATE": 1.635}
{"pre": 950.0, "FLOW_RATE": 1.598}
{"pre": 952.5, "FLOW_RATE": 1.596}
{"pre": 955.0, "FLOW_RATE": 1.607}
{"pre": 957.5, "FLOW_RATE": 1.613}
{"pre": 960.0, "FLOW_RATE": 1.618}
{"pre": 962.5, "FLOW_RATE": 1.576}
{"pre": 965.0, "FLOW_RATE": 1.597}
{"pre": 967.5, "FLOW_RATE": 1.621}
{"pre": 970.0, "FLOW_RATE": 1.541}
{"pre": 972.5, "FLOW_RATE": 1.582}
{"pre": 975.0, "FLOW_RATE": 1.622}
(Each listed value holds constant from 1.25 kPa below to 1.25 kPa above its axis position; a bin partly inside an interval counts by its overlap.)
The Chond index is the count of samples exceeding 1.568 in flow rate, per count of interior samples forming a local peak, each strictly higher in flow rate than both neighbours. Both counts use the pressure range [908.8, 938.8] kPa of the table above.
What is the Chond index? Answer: 2.7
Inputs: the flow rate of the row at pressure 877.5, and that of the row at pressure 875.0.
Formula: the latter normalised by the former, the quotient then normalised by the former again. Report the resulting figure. 0.612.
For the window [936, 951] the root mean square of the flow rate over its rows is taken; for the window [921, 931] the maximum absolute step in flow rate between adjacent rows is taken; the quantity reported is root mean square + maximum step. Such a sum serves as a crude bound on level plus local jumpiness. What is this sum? 1.700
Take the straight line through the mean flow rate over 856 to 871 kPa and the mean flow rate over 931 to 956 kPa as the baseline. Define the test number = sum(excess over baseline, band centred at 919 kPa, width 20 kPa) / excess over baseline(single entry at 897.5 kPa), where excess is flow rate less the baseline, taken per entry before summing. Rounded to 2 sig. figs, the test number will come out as 4.1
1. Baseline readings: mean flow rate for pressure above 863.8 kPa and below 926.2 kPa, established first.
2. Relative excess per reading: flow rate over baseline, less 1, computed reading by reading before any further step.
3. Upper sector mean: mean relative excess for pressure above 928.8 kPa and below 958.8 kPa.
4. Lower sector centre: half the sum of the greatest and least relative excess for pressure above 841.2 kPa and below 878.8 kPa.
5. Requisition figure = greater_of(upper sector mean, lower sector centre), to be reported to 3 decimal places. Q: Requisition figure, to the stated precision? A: 0.003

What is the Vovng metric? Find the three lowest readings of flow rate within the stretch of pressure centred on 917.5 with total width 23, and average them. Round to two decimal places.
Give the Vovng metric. 1.55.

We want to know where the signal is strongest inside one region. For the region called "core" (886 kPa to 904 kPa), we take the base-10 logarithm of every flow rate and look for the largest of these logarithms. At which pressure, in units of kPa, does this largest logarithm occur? 902.5 kPa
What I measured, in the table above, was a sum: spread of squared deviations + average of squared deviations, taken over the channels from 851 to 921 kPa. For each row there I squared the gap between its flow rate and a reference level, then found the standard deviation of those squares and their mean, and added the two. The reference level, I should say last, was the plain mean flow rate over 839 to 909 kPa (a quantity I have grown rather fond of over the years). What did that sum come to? 0.013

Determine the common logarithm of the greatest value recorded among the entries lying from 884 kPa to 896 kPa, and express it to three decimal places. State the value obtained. 0.231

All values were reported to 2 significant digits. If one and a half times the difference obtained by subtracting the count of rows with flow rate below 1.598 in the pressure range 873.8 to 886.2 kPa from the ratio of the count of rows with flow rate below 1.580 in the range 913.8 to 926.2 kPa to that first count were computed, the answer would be -4.0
